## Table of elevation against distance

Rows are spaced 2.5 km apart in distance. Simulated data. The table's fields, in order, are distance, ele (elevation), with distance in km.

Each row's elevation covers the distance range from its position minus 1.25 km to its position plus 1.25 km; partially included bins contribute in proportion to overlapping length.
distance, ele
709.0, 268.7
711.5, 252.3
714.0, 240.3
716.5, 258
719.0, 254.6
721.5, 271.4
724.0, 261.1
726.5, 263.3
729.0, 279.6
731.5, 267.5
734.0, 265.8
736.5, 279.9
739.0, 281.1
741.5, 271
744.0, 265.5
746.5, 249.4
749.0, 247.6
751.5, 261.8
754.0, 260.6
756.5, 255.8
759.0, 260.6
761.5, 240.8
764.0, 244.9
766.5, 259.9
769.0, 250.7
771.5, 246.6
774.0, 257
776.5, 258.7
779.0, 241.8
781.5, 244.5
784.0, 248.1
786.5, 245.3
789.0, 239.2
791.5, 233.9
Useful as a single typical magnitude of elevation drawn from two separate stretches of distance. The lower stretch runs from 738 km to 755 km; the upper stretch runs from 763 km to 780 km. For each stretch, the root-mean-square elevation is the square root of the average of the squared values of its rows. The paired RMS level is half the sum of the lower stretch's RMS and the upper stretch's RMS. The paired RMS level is 257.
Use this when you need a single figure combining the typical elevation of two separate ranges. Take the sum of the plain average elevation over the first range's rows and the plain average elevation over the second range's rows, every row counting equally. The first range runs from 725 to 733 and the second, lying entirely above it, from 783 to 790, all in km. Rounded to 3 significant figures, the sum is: 514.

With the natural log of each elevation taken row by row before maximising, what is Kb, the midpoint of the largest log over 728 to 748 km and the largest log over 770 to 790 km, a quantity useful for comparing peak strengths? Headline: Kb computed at 5.60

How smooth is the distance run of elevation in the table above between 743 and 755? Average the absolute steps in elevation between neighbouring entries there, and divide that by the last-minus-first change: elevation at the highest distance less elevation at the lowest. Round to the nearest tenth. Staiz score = -1.7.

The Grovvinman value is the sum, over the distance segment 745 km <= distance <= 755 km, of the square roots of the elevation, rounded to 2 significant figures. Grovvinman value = 64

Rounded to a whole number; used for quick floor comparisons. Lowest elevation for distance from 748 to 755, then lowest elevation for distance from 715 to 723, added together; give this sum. 502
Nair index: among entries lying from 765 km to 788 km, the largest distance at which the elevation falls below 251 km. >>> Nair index 786.5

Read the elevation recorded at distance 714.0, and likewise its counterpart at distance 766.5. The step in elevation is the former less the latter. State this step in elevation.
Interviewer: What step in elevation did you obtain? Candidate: -20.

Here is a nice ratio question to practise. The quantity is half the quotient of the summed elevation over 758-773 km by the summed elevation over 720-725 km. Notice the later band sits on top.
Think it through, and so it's 1.4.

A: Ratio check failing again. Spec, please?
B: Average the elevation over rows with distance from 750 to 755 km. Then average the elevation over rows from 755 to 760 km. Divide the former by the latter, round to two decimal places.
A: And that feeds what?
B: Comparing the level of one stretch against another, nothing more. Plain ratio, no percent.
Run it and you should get 1.01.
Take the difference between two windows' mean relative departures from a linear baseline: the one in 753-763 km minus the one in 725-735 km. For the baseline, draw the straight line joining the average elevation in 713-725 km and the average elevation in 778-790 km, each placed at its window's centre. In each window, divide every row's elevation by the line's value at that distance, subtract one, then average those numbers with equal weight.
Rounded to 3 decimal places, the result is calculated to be -0.035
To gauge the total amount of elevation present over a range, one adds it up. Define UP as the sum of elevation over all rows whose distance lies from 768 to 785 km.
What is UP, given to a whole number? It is 1747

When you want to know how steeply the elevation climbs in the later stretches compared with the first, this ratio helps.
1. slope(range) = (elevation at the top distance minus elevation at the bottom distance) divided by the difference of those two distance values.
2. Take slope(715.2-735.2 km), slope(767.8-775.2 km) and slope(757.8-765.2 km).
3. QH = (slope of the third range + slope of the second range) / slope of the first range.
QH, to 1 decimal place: -4.2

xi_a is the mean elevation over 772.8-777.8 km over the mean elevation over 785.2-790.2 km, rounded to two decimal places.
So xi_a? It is 1.06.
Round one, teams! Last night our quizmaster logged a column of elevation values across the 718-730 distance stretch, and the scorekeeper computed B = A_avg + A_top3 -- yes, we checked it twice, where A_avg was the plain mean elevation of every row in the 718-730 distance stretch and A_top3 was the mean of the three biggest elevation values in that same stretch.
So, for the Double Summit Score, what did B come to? 537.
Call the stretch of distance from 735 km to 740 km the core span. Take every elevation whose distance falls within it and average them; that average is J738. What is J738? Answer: 280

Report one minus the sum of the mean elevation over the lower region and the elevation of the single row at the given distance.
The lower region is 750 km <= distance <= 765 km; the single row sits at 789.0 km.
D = -492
